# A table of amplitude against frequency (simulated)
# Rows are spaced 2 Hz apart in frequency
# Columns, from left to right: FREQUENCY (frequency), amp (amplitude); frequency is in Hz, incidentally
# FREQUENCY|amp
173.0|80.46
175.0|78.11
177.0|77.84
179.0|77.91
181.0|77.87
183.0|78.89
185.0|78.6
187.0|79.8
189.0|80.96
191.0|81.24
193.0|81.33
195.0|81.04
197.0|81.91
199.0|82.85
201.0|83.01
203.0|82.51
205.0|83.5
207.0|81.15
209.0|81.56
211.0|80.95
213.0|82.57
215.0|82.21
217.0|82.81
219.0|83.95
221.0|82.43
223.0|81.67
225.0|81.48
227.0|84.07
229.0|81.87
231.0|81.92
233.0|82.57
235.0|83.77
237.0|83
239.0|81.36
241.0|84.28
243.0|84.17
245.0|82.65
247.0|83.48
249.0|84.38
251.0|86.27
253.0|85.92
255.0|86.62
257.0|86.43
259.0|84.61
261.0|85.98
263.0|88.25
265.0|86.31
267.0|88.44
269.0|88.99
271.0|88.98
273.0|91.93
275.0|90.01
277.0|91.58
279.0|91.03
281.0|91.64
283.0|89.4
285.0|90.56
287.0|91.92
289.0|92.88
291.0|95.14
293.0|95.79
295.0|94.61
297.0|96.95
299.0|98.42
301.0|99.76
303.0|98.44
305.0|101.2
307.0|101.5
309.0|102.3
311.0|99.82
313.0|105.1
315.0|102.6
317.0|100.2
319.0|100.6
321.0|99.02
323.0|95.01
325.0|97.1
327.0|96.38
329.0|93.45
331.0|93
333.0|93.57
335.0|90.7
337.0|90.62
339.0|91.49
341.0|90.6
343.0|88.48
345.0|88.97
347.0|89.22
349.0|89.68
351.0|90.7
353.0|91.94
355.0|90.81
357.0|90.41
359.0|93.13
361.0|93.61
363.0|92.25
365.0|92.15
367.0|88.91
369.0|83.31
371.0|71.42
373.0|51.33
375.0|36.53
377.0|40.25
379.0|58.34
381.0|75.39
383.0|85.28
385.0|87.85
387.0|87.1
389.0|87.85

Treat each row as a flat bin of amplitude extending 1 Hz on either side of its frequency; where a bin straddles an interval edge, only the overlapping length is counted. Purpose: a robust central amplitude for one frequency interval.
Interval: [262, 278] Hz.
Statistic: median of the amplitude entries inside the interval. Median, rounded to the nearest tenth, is 89.0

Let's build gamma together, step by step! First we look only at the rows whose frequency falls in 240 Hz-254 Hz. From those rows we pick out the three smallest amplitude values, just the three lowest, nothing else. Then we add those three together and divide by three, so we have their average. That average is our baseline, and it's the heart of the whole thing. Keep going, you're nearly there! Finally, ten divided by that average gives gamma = 0.120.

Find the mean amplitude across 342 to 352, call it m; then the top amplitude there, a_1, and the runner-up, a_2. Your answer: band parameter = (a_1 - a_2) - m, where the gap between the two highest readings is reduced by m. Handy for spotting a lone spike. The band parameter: -88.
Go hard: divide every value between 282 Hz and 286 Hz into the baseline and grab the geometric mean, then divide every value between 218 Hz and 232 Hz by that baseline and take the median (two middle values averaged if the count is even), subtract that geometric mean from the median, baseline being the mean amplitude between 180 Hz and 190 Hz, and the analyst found 0.15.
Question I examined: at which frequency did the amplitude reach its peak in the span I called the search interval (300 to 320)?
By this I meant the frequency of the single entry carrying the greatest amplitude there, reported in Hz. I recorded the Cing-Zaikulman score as 313.0 Hz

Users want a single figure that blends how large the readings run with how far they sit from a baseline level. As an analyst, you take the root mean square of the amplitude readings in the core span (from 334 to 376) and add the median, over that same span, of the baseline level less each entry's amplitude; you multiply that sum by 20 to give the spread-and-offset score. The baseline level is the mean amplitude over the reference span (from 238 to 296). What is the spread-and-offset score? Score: 1681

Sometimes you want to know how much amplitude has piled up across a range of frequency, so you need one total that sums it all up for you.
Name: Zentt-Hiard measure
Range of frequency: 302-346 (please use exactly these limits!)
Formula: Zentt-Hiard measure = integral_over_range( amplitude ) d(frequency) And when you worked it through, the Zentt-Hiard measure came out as 4240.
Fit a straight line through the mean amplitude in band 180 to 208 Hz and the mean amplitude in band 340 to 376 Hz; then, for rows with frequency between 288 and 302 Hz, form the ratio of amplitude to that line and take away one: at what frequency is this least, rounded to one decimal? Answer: 289.0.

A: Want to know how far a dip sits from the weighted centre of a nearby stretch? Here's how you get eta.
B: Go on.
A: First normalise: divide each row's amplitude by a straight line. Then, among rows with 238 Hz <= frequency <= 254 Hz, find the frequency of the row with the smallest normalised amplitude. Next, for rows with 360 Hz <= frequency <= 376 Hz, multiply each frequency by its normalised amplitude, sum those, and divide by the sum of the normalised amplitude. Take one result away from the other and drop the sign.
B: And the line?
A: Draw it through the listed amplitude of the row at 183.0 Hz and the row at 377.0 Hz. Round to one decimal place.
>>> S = 128.0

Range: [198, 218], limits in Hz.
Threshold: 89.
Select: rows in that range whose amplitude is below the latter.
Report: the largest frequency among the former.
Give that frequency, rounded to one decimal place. 217.0 Hz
